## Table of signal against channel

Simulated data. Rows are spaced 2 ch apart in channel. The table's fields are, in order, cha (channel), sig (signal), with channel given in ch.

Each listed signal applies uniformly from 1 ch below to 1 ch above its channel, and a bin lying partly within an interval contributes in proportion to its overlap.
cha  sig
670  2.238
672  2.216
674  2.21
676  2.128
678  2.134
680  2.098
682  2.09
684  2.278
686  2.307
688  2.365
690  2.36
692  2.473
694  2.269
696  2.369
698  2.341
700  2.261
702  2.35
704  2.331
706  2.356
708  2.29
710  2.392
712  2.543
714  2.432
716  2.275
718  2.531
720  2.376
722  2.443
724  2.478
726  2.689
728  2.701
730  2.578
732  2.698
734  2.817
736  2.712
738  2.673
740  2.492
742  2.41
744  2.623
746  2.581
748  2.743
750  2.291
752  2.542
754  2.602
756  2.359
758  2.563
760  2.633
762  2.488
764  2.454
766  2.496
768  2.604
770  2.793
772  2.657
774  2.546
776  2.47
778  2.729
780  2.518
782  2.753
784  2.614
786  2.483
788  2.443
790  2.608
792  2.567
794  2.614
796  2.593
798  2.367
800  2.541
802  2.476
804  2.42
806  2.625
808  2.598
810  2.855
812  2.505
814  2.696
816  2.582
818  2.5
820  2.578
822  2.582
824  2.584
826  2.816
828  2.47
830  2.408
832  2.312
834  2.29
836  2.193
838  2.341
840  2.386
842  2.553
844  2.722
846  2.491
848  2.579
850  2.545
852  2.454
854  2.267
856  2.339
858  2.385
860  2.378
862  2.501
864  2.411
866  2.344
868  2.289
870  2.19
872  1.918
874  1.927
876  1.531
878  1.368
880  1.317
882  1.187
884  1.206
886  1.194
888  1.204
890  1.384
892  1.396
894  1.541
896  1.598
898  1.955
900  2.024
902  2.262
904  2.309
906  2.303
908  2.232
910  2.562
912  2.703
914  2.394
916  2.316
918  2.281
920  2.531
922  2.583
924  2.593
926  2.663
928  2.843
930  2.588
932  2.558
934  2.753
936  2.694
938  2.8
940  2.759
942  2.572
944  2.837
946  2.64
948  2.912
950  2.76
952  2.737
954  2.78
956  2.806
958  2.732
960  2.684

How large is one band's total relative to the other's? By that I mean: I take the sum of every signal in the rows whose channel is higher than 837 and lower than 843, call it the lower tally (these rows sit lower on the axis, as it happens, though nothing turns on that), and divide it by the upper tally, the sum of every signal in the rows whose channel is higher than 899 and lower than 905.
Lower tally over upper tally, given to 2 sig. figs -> 1.1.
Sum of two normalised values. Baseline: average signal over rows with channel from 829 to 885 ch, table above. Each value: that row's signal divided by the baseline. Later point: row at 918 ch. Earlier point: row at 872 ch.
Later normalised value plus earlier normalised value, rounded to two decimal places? 1.93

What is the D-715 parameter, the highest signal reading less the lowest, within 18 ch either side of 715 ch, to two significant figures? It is 0.44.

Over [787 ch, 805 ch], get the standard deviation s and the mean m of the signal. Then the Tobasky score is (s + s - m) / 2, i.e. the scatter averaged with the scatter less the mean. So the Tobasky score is -1.17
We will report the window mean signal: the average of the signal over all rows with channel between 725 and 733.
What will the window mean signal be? 2.67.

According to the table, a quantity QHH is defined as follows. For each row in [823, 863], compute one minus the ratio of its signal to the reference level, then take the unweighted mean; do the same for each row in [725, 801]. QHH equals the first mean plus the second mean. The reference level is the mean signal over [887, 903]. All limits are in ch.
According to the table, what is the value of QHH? -1.01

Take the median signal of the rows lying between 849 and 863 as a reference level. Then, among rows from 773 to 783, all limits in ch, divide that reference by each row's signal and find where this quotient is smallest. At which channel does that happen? 782 ch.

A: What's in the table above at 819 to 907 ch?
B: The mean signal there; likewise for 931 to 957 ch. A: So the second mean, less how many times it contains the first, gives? 1.444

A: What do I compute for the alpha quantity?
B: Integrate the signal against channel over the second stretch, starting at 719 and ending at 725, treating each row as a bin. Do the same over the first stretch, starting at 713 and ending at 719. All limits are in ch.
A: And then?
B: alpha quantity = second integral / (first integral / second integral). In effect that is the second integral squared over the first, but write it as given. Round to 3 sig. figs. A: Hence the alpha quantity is 14.7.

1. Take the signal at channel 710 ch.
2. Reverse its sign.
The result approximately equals -2.4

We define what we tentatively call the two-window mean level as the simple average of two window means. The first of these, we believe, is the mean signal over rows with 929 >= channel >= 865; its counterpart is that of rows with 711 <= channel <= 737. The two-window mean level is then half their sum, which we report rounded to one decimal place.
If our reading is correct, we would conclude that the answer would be 2.3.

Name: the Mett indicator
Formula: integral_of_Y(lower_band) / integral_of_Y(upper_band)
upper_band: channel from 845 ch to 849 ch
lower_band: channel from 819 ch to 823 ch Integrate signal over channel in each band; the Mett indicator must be 1.02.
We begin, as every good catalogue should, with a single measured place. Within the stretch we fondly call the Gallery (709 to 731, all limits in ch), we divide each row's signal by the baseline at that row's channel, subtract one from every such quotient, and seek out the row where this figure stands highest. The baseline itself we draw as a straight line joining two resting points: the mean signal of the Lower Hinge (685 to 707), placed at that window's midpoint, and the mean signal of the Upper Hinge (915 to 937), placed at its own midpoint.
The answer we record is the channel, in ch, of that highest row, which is 728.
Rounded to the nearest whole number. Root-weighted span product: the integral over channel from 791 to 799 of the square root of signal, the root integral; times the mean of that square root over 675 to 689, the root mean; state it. 19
